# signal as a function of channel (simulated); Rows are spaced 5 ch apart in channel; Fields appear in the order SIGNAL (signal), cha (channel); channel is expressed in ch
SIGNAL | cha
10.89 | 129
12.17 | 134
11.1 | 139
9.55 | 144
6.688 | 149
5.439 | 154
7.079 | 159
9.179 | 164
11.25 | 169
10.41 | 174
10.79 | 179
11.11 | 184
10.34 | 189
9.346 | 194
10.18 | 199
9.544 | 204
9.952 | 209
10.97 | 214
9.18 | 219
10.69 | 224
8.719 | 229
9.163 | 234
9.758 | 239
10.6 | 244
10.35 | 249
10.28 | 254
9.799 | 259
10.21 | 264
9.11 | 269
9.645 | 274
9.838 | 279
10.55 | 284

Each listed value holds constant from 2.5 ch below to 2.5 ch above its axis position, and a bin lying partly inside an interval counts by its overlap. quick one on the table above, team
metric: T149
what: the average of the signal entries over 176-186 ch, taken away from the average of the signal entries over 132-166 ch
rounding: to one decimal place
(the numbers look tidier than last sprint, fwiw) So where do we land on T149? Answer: -2.2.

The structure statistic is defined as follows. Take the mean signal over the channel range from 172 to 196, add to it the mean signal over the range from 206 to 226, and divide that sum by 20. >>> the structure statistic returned 1.03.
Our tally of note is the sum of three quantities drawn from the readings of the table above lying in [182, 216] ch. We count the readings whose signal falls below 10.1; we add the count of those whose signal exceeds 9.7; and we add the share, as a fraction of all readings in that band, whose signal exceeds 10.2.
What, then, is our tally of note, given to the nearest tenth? 8.4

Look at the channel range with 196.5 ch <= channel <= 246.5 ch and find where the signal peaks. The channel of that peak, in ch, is 214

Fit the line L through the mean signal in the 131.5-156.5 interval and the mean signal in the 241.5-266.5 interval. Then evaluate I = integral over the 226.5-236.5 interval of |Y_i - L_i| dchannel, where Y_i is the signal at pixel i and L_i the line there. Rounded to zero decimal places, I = 10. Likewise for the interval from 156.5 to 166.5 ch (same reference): 11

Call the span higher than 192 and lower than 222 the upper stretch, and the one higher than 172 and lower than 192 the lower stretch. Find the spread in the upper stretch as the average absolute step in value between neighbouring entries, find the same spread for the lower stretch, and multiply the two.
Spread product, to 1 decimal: 0.5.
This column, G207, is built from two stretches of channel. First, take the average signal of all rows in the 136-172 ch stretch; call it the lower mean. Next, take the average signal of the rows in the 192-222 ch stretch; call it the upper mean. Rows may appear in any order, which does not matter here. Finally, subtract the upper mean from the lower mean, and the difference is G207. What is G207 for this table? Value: -1.2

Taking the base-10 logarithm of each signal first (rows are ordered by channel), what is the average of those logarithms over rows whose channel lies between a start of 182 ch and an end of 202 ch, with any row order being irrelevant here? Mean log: 1.01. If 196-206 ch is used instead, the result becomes 0.99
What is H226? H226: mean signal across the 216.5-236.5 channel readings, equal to 9.4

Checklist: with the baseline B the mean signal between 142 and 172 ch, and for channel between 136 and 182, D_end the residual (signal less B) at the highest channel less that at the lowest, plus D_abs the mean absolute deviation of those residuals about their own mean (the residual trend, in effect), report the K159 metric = 1.46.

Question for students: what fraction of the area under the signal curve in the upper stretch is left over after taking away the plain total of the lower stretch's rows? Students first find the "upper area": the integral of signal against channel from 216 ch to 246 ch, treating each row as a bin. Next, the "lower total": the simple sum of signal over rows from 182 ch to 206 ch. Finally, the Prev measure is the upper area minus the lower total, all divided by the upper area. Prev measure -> 0.83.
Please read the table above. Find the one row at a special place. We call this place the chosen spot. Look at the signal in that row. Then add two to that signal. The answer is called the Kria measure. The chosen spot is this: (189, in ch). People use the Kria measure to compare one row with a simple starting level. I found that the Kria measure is 12.3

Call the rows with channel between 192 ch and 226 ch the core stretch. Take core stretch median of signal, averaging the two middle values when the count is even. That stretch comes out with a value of 10.0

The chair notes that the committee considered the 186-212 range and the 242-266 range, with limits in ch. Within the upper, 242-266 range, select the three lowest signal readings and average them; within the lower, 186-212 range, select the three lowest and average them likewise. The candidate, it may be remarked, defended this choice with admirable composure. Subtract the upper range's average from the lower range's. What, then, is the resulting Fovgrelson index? -0.5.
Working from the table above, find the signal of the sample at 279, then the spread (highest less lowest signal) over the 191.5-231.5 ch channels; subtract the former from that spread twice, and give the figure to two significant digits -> -17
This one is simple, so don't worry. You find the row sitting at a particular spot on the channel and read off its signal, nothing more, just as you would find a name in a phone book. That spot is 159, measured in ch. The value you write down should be 7.079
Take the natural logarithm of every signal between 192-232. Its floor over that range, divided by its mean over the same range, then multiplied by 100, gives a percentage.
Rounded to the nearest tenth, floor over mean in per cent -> 94.9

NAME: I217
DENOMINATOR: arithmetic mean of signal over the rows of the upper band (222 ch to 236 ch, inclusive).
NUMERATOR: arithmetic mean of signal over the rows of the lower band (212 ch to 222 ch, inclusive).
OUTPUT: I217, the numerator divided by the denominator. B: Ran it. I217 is 1.06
